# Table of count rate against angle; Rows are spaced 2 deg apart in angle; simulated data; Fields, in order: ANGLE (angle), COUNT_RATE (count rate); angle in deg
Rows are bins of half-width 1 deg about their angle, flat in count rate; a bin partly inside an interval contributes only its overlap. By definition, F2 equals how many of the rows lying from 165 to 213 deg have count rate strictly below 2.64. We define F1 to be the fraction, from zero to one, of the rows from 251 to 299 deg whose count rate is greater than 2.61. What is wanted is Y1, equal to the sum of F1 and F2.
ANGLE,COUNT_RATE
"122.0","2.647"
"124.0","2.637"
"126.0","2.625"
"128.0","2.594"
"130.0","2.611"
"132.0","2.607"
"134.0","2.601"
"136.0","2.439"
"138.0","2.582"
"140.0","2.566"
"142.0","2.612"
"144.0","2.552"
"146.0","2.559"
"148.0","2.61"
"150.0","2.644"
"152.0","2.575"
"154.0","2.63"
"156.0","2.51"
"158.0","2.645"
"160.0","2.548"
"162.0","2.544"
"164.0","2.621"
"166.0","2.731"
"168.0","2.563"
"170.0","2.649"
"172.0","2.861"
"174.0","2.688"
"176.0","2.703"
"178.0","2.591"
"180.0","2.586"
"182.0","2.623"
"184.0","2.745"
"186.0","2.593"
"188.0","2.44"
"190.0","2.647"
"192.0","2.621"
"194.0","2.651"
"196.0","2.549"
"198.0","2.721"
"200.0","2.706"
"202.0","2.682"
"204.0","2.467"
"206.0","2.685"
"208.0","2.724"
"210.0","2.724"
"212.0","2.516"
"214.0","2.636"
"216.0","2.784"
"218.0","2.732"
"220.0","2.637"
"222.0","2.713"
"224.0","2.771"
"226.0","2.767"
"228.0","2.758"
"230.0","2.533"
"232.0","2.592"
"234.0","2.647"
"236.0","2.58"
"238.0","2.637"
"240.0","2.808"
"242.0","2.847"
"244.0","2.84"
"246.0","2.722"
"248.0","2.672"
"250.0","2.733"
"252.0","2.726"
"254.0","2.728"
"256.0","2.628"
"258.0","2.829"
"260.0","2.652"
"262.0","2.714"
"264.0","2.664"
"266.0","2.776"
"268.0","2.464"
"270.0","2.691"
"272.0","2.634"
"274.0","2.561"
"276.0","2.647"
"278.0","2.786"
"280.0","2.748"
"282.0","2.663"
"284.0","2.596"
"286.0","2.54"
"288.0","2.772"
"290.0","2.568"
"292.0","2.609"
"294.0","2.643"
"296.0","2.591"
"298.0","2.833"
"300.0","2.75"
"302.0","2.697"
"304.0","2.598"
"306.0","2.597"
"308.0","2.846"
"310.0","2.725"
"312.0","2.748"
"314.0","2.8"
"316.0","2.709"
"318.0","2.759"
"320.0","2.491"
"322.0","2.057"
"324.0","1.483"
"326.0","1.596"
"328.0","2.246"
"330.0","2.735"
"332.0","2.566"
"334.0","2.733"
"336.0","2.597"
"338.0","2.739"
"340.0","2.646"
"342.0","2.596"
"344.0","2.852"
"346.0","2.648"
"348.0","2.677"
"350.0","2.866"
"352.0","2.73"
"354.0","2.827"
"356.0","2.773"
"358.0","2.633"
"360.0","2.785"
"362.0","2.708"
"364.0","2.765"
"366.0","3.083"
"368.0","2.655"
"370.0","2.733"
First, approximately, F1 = 0.708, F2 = 10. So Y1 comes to 10.7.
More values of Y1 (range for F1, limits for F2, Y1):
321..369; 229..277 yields 8.7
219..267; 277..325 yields 10.9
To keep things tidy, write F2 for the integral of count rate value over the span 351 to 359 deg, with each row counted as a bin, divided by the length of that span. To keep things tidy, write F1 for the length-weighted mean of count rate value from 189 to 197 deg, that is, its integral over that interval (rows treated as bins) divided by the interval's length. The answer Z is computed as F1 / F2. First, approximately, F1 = 2.62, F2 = 2.74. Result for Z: 0.95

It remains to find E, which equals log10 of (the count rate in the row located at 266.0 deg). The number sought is 0.443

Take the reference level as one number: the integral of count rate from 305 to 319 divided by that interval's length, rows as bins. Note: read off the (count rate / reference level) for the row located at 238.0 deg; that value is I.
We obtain 0.96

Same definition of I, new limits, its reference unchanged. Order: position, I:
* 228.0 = 1.01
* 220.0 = 0.96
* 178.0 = 0.95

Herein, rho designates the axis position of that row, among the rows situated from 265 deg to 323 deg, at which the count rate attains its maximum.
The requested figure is 308.0 deg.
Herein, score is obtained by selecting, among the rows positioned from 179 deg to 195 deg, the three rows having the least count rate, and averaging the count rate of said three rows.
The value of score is 2.54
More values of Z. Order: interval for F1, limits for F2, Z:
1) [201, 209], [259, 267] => 0.98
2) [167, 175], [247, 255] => 0.99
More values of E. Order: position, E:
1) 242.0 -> 0.454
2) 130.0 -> 0.417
